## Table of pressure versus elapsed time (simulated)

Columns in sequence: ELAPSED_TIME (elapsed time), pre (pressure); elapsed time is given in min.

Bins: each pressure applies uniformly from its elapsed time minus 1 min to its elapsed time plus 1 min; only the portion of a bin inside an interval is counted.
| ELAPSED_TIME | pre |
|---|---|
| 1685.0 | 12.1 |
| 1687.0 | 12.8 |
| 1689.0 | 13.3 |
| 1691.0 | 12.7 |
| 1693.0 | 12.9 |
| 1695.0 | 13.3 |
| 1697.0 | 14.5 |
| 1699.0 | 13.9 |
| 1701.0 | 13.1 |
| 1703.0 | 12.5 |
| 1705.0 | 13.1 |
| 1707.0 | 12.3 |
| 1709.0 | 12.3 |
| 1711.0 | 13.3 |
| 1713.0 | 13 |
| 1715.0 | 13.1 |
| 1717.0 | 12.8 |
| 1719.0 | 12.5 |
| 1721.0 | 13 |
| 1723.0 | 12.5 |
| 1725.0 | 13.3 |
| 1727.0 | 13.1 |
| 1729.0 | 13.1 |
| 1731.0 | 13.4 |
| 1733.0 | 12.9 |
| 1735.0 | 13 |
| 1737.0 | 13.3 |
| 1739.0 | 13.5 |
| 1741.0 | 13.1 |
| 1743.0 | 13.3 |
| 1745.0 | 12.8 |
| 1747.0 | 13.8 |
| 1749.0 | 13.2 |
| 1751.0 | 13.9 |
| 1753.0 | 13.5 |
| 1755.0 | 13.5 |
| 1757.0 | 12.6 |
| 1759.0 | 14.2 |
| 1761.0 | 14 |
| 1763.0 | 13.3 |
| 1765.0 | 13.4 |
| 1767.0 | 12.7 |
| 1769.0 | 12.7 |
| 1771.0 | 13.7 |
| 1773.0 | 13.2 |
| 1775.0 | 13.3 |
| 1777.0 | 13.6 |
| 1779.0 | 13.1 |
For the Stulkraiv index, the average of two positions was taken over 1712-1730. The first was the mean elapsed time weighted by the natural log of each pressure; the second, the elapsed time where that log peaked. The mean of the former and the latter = 1723.0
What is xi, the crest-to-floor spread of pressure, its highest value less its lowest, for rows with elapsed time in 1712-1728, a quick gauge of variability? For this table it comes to 0.80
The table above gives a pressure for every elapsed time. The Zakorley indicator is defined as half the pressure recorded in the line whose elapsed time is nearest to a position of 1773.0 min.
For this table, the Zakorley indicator 6.60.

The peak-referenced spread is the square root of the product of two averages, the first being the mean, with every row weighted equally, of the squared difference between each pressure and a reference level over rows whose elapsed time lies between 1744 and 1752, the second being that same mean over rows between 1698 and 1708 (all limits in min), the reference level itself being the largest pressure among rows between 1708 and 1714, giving 0.30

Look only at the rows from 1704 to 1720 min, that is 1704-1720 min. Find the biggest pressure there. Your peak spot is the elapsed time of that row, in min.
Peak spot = 1711.0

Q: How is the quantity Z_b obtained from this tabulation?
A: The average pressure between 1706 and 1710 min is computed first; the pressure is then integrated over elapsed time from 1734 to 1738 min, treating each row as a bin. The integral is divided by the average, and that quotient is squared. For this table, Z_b 18.3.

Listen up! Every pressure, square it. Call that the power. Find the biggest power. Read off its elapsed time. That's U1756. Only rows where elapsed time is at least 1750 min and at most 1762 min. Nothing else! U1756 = 1759.0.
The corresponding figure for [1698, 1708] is 1699.0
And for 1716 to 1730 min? 1725.0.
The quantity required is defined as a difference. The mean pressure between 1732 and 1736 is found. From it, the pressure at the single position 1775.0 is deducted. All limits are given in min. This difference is -0.35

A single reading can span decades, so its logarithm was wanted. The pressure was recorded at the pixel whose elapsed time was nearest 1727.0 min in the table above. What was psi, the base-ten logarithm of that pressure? 1.12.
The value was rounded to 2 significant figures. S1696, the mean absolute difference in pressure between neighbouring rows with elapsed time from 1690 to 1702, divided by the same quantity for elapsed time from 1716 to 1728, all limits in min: 1.4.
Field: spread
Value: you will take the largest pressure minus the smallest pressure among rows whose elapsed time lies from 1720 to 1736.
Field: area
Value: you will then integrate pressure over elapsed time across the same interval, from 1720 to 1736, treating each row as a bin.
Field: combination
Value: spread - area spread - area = -208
